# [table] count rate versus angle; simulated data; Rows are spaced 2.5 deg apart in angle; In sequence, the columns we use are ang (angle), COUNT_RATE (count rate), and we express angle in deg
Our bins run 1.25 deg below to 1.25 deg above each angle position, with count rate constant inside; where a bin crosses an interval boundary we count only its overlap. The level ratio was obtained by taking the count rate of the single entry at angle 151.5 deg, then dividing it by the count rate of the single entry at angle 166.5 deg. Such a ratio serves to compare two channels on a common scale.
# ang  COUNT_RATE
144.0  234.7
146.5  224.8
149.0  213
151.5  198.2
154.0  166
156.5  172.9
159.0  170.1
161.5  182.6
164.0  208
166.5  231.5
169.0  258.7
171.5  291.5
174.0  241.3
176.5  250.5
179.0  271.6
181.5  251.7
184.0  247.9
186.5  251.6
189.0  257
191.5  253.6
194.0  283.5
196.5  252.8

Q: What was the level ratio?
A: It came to 0.86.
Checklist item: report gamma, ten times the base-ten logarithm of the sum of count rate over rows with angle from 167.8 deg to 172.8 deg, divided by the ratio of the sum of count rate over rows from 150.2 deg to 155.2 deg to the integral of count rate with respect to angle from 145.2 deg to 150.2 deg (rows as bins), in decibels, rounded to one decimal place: 32.2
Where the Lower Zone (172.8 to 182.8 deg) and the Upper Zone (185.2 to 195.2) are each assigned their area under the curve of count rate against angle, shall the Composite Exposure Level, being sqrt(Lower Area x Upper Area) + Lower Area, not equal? 5113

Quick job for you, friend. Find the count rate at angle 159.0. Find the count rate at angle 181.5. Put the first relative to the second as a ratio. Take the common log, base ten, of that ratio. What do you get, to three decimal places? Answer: -0.170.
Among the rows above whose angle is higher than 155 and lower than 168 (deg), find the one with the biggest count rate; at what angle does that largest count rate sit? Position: 166.5 deg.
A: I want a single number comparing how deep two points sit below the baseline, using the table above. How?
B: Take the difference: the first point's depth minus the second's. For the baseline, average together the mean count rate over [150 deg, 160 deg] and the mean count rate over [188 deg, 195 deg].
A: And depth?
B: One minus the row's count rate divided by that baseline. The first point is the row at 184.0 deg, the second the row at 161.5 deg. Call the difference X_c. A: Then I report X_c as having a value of -0.30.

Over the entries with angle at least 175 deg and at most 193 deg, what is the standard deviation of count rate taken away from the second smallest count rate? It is 243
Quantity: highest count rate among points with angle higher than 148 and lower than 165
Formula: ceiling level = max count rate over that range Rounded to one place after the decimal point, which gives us 213.0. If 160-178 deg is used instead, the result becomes 291.5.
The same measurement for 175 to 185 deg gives 271.6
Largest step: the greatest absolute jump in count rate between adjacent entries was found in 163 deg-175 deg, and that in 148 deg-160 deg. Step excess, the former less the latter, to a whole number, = 18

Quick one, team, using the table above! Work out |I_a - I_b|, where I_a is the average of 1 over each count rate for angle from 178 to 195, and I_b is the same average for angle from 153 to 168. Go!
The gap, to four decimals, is 0.0015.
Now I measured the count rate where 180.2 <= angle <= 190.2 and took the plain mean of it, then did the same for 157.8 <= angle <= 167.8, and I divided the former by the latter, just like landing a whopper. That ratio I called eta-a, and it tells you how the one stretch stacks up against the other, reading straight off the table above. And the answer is 1.27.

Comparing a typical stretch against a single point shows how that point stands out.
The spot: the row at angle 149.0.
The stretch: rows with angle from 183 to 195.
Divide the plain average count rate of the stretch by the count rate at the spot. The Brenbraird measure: 1.21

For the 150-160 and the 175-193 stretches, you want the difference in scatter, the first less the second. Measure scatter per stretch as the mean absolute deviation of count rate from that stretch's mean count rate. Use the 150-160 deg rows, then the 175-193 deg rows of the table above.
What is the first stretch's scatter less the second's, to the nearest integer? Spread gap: 5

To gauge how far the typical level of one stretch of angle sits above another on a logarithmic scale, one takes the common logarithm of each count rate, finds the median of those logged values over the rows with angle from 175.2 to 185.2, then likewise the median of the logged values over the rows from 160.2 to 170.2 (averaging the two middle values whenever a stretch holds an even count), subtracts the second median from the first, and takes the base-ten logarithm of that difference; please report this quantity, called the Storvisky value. -1.2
